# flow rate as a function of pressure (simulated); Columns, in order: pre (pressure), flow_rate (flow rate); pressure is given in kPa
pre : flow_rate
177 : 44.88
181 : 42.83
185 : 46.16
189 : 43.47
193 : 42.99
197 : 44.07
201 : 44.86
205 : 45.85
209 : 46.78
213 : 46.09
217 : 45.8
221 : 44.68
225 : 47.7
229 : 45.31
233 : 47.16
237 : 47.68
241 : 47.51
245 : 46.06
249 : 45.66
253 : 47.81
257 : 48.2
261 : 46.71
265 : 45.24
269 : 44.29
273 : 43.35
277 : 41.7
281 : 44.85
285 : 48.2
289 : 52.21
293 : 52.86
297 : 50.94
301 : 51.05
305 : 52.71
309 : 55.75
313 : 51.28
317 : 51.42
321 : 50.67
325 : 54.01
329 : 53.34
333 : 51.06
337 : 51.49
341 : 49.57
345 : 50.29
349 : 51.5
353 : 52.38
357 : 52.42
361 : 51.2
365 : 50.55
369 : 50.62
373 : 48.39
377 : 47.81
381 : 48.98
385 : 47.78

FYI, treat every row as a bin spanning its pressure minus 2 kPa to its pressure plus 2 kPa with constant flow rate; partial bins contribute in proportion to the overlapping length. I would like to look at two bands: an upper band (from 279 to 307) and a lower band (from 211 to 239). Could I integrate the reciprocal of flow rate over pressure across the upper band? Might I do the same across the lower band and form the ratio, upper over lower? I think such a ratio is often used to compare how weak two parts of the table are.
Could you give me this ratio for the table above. 0.92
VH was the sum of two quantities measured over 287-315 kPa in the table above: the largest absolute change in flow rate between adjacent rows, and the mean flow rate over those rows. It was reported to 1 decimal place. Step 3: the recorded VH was 56.9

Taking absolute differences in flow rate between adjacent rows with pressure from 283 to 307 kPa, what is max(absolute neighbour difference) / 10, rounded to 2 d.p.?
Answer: 0.40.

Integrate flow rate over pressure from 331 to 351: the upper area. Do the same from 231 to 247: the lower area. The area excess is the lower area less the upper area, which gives -262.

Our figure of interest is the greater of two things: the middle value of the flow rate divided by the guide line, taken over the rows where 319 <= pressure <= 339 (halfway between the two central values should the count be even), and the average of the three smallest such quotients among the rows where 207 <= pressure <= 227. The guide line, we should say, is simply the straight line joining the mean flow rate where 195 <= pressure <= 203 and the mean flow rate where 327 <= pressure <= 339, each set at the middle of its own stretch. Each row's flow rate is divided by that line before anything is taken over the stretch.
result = 1.00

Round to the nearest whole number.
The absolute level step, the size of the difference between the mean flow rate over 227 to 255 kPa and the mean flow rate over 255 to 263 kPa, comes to 1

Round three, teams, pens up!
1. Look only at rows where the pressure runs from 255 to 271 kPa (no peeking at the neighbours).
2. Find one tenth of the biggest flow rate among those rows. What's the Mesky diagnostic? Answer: 4.82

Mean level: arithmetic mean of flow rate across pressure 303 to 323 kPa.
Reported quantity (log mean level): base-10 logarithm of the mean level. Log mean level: 1.72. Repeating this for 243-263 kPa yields 1.67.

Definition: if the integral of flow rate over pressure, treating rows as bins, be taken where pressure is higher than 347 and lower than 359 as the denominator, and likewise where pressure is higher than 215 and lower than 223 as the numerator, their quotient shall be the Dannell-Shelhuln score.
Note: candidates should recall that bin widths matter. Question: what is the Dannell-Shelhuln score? 0.6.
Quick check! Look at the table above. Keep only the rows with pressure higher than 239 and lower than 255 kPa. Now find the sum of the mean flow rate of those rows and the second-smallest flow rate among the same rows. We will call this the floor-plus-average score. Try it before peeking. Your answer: 93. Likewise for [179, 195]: 87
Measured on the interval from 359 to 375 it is 101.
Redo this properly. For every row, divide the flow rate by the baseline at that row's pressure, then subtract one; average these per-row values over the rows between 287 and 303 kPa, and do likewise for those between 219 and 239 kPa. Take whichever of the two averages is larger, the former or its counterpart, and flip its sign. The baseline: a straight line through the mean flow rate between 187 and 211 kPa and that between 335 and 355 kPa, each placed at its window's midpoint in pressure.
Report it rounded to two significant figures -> -0.059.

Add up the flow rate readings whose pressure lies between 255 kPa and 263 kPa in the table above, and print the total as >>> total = 95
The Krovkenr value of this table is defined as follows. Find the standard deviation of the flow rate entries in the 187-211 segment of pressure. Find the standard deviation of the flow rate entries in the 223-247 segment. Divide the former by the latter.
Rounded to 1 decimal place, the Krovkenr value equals 1.5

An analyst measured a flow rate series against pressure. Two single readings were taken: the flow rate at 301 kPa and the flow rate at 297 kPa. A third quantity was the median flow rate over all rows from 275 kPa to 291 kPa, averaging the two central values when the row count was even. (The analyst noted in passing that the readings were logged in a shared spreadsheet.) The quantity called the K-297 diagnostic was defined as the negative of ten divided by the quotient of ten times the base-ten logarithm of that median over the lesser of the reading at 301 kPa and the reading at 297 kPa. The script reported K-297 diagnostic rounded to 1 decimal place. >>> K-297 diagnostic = -30.5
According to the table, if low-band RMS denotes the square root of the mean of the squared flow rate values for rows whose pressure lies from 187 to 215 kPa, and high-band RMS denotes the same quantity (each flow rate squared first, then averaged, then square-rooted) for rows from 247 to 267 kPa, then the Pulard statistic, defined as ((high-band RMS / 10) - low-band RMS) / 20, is -2.01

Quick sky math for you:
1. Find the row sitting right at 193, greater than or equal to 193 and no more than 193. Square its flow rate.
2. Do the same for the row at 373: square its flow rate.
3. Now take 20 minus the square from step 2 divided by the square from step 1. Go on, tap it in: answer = 18.7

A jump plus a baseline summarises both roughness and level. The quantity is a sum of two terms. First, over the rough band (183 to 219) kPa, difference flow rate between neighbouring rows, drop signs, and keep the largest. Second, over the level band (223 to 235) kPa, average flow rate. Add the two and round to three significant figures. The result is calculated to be 49.4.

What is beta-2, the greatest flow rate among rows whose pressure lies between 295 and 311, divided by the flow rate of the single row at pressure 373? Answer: 1.15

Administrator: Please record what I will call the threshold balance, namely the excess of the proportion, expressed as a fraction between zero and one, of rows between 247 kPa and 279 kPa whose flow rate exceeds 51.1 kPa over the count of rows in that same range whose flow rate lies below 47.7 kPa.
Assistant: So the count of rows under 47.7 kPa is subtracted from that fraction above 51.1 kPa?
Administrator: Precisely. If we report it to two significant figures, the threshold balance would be -6.0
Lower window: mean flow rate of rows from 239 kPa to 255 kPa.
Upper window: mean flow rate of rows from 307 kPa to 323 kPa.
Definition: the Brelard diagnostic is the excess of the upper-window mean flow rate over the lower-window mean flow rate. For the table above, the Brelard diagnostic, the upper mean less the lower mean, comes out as 6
